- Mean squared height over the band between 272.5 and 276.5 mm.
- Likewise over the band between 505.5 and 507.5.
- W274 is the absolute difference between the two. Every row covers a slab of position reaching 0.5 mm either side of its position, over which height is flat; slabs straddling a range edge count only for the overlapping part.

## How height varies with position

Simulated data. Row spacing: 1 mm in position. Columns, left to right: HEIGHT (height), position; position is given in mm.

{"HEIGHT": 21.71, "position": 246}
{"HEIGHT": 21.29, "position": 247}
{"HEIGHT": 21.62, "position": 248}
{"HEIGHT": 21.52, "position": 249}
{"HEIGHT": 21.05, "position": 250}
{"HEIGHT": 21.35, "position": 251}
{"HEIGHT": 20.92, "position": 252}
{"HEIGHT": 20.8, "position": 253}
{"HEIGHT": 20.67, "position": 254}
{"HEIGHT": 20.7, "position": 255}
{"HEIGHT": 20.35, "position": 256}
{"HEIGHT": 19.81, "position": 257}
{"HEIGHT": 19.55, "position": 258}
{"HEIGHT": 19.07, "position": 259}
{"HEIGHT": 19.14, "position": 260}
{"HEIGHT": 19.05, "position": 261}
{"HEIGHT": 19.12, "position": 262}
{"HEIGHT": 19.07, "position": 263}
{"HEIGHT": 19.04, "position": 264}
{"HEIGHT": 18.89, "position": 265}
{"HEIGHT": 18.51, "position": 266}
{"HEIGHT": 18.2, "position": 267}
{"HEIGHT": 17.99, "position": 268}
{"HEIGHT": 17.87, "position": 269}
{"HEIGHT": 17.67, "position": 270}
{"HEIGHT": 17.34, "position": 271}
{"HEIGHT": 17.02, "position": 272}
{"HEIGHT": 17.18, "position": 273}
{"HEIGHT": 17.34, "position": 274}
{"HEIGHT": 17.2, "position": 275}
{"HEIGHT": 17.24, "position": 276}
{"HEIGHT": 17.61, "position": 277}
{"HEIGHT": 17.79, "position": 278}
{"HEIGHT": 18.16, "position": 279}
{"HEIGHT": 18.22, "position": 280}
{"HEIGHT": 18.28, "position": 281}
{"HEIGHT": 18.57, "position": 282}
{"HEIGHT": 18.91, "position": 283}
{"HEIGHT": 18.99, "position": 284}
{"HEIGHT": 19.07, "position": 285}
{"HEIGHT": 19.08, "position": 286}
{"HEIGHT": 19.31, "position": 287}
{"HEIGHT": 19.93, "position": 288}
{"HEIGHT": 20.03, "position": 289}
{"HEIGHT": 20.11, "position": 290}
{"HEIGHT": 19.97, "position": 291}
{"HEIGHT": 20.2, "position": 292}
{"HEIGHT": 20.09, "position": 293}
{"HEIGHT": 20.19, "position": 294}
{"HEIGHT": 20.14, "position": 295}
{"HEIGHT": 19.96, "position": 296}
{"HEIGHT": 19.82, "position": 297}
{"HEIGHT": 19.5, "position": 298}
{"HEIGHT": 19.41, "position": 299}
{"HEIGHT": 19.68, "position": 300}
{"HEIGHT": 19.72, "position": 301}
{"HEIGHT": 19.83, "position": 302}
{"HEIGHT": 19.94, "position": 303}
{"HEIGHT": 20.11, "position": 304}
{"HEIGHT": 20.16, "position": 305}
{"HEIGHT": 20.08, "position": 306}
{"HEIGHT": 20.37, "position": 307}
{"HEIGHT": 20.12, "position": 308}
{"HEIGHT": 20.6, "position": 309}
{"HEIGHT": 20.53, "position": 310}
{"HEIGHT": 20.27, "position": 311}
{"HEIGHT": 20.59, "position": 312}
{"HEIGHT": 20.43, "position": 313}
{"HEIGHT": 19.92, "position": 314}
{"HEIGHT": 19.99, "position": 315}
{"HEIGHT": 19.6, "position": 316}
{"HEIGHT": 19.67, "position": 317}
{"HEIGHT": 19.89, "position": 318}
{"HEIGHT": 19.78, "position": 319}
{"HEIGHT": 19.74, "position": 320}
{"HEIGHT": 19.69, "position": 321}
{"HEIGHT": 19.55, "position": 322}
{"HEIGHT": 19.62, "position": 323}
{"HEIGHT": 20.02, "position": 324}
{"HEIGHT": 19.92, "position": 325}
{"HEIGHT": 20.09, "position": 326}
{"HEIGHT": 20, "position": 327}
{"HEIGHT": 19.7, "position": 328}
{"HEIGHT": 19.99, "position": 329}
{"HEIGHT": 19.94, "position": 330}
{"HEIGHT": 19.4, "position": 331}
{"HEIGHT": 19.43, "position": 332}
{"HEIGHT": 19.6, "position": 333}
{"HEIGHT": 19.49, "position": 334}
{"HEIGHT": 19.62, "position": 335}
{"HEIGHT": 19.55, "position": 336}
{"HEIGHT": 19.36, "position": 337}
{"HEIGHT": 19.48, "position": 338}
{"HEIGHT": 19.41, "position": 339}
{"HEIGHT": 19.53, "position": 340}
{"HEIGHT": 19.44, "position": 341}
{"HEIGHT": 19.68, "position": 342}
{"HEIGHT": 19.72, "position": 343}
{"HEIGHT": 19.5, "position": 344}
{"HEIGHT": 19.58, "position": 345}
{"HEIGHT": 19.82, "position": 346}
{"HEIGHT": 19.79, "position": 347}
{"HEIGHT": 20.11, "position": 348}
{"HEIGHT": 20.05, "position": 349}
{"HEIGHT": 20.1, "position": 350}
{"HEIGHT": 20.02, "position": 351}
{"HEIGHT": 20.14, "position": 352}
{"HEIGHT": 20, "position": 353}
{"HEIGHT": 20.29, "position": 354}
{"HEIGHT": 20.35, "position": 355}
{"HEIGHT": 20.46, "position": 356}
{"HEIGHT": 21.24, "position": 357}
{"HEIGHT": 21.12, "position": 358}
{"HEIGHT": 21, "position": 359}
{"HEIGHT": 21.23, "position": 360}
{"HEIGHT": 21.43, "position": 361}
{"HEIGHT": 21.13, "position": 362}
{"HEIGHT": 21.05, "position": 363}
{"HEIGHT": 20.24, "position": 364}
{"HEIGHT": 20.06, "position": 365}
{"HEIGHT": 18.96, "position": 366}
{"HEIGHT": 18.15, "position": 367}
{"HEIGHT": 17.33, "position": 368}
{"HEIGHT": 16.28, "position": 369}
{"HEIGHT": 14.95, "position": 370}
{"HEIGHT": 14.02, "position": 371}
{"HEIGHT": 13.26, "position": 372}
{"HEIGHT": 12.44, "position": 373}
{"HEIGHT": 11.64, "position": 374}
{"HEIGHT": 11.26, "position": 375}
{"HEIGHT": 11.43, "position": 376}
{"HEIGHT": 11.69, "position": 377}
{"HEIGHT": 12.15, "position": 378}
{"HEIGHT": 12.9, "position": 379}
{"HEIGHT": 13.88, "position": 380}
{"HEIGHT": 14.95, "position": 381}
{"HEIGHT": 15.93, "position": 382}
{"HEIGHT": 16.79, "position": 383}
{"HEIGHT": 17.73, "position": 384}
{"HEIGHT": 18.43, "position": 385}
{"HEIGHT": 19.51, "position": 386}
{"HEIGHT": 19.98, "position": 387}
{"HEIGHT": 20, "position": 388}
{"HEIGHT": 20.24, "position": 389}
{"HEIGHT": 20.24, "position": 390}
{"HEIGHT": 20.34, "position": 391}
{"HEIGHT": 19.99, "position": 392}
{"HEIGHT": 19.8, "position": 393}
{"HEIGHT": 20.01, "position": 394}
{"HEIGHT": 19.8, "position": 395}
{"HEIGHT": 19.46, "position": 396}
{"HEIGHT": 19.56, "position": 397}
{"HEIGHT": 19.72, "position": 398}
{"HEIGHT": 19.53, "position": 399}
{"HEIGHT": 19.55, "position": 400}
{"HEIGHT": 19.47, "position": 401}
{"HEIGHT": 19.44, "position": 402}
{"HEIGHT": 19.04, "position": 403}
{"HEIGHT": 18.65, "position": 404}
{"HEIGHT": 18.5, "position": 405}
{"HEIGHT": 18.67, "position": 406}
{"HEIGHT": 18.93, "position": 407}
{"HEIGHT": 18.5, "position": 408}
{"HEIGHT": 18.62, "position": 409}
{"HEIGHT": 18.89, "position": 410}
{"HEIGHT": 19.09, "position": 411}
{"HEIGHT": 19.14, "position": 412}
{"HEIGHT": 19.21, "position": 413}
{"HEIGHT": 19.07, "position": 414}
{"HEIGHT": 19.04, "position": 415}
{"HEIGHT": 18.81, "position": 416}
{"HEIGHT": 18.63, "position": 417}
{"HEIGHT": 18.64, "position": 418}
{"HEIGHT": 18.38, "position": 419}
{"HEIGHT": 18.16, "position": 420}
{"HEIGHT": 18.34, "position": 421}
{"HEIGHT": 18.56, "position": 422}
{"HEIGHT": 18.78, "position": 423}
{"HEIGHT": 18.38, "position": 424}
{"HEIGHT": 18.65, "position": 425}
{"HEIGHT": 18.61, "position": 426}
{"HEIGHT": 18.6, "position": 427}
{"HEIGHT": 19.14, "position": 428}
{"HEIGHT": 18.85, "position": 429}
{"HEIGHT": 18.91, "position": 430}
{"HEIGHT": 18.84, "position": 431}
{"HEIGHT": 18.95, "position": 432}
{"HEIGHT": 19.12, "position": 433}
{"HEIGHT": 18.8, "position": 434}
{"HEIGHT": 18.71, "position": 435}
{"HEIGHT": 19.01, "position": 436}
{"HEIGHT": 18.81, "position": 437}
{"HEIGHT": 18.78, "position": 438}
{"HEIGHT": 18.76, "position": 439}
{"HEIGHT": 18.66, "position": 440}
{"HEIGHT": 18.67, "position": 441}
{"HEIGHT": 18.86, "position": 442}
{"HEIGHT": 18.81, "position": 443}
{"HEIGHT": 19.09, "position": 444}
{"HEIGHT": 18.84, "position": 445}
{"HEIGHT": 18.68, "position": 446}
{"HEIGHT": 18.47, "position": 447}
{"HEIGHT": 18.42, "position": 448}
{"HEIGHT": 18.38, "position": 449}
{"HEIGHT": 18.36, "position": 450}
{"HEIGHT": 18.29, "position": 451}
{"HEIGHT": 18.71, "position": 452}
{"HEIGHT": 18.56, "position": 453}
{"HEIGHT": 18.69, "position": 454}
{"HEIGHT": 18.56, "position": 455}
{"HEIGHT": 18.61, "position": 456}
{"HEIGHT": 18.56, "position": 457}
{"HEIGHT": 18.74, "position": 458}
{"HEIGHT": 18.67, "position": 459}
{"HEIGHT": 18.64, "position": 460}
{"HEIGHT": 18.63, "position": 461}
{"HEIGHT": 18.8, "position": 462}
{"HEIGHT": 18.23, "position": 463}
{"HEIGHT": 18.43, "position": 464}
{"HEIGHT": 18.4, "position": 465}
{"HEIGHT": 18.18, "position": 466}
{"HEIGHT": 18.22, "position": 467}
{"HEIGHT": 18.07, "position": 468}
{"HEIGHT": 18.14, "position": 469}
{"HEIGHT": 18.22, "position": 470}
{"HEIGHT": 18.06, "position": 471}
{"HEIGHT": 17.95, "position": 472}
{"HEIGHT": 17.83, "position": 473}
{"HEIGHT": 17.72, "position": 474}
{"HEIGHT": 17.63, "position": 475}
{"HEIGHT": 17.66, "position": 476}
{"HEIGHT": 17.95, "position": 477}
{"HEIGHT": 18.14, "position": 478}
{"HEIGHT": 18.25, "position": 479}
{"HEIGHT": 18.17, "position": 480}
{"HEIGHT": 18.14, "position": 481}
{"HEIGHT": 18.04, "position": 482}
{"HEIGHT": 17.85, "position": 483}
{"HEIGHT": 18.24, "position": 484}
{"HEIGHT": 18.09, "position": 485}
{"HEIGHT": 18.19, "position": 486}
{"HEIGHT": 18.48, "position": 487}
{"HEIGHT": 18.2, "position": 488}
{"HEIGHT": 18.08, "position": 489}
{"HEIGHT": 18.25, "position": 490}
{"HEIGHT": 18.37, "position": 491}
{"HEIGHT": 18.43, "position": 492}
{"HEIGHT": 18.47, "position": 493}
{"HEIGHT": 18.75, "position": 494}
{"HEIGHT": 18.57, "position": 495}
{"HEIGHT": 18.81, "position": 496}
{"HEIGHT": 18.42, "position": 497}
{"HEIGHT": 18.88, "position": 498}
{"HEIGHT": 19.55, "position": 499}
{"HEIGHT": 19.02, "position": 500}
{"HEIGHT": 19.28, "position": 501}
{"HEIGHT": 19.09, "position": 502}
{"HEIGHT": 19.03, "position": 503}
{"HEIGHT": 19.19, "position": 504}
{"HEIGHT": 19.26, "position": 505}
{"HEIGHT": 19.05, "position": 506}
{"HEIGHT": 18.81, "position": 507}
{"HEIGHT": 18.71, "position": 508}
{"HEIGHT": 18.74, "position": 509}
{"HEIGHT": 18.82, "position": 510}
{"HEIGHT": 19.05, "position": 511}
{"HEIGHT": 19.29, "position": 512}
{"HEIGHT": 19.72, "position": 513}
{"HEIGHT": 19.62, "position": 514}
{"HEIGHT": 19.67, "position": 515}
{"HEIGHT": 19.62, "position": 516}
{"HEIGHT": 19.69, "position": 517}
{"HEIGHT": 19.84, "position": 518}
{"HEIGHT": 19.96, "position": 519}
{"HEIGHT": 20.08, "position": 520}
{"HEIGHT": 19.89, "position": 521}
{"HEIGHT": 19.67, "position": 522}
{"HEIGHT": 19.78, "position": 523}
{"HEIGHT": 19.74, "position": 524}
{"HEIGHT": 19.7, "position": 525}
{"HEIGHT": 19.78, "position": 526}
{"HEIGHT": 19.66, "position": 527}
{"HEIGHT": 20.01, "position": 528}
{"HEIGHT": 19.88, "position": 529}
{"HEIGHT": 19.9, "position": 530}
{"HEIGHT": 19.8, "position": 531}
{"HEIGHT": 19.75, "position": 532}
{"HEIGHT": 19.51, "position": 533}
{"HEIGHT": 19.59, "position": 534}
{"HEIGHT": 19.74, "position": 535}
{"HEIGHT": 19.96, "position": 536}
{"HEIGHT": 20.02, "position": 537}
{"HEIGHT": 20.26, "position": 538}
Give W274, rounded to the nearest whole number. 61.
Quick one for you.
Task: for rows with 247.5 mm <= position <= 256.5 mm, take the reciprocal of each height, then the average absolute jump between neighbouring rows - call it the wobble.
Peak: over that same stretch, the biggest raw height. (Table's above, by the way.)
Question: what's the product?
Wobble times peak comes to 0.0118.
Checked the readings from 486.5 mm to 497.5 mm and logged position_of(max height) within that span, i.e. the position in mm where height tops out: 496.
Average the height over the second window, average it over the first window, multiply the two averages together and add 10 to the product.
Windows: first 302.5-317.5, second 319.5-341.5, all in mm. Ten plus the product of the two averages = 406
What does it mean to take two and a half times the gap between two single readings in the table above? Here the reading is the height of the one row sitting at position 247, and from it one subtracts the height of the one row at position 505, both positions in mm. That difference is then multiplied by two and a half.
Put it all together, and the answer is 5.1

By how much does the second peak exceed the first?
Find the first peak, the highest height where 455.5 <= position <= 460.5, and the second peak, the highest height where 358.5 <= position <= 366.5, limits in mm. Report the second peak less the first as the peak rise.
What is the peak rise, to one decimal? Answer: 2.7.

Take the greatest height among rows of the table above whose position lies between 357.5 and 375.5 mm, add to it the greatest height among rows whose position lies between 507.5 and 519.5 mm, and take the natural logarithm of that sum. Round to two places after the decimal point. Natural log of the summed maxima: 3.72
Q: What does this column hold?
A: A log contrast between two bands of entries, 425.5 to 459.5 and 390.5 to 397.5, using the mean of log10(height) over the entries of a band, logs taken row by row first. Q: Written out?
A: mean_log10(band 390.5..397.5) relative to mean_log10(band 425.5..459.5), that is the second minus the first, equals 0.025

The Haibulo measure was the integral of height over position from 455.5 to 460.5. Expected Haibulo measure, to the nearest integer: 93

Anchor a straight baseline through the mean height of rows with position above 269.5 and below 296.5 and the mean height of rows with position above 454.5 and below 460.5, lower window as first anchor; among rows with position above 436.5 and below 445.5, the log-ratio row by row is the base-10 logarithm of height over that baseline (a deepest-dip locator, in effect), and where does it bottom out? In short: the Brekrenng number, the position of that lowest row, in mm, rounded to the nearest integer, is 440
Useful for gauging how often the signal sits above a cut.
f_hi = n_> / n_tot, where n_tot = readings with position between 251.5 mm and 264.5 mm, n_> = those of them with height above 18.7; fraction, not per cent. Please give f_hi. 1.00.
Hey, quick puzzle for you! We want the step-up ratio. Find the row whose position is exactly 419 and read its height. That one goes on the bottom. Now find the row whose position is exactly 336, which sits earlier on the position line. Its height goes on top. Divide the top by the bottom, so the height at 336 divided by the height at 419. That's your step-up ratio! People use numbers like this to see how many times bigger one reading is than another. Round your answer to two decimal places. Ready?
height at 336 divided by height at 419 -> 1.06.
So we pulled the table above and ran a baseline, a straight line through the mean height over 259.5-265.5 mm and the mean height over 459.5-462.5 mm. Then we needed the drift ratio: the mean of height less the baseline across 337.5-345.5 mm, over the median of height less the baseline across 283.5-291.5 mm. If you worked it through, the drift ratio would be 1.0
